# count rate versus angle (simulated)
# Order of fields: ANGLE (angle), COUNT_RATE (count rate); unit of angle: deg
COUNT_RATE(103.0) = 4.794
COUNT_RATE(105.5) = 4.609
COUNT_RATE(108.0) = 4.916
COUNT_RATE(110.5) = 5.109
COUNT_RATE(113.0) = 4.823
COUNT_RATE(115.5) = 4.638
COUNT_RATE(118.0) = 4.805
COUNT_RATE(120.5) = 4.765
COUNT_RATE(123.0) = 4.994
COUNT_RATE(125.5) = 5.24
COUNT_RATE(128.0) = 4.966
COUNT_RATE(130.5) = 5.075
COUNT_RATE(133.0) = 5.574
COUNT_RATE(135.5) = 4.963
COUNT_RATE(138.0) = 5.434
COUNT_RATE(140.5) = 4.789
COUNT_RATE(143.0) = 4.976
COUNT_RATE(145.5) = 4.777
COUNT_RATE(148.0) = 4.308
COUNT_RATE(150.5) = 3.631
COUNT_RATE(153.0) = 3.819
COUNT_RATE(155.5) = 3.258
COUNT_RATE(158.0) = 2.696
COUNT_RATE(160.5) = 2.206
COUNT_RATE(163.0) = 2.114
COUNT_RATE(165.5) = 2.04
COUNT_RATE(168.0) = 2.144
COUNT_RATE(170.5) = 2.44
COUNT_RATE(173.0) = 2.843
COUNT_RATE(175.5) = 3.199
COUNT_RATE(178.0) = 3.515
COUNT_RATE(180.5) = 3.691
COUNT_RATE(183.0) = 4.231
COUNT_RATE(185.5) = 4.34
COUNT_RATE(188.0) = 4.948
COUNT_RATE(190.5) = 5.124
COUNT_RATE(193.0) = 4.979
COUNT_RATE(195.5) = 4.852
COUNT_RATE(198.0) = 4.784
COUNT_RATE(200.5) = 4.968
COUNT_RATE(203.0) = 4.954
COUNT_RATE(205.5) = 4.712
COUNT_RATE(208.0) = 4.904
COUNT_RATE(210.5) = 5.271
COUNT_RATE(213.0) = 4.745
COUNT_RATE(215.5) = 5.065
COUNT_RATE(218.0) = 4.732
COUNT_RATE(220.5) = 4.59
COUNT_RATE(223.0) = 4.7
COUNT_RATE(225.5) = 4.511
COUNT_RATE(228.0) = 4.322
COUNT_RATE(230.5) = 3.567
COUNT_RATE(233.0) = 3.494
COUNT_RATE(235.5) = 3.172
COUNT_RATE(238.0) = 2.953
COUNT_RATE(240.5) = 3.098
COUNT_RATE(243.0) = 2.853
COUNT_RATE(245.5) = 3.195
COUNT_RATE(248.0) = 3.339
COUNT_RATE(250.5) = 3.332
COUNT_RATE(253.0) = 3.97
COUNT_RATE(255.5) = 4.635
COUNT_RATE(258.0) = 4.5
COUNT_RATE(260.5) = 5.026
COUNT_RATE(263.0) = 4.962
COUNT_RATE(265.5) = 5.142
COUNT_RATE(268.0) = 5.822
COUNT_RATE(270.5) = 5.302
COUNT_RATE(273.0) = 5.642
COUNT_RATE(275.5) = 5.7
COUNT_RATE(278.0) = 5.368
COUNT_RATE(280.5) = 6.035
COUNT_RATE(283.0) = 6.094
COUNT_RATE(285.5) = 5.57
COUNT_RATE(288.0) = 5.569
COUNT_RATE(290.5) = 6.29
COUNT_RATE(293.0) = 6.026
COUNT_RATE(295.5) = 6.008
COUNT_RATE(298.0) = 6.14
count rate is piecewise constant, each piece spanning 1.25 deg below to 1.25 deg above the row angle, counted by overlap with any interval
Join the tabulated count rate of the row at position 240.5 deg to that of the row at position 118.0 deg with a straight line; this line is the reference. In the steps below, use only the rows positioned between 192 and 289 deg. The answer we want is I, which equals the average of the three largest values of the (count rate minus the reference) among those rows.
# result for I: 3.41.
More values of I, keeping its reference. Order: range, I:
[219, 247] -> 1.26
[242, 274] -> 2.91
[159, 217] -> 1.58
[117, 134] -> 0.65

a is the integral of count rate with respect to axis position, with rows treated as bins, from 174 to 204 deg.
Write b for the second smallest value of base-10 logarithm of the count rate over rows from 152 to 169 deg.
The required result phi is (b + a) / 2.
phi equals 67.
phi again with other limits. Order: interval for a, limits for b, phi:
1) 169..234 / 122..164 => 142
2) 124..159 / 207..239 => 80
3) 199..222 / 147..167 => 56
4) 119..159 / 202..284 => 92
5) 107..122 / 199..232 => 37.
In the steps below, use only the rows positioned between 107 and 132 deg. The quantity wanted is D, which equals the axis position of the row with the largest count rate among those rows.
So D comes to 125.5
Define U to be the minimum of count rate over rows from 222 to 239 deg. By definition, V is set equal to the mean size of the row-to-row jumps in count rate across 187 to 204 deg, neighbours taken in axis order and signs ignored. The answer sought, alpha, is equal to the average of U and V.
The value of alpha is 1.5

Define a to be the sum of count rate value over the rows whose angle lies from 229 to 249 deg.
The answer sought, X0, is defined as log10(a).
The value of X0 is 1.41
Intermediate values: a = 26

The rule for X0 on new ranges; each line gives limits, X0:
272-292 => 1.67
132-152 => 1.58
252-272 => 1.60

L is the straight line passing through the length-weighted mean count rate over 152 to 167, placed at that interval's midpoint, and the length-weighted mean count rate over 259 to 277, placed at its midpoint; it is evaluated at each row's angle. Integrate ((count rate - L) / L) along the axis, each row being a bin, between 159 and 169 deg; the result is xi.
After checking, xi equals -2 deg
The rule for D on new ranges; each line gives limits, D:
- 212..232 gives 215.5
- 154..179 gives 178.0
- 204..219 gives 210.5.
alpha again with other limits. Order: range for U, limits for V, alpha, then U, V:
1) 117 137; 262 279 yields 2.6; 4.765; 0.35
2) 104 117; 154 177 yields 2.5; 4.609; 0.30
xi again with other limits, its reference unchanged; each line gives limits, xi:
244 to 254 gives -3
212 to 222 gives 2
